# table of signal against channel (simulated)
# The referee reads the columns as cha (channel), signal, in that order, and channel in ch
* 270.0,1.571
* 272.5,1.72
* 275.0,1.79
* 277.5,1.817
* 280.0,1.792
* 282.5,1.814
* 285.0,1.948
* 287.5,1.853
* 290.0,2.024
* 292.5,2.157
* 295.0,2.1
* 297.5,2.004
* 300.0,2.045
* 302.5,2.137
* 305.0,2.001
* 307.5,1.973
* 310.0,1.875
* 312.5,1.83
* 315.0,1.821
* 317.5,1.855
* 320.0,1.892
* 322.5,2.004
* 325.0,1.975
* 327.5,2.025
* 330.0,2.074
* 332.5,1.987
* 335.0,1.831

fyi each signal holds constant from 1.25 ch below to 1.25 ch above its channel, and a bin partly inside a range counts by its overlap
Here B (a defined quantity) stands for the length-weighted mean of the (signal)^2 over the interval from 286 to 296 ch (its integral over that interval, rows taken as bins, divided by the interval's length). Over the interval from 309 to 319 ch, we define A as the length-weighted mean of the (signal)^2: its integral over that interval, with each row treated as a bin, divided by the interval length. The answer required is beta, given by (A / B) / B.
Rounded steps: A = 3.4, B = 4.1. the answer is 0.199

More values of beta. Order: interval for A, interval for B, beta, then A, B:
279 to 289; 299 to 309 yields 0.201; 3.5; 4.1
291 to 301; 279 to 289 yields 0.361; 4.3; 3.5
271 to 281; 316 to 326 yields 0.228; 3.2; 3.7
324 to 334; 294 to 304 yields 0.221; 4.0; 4.3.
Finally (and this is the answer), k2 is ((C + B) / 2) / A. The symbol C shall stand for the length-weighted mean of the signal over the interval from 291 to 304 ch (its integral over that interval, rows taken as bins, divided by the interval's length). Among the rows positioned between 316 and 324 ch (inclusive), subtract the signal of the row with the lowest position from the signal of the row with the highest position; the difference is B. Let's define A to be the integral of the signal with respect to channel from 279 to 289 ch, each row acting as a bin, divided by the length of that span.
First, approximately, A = 1.86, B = 0.149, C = 2.09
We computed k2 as 0.60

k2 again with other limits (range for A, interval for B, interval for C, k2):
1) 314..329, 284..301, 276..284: 0.49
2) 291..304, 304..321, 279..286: 0.42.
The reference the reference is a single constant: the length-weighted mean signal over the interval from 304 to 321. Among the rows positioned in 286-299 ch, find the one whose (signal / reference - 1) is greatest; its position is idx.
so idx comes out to 292.5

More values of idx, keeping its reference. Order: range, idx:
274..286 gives 285.0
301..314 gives 302.5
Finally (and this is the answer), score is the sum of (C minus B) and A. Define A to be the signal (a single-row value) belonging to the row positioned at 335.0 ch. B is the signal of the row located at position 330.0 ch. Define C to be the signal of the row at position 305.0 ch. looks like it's 1.76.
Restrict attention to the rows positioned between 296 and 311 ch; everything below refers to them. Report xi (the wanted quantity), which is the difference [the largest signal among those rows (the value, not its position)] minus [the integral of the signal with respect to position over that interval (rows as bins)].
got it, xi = -28.0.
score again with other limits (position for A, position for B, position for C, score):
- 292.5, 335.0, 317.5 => 2.18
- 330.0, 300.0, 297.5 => 2.03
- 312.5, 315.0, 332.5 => 2.00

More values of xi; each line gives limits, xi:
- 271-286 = -25.2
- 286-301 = -28.3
